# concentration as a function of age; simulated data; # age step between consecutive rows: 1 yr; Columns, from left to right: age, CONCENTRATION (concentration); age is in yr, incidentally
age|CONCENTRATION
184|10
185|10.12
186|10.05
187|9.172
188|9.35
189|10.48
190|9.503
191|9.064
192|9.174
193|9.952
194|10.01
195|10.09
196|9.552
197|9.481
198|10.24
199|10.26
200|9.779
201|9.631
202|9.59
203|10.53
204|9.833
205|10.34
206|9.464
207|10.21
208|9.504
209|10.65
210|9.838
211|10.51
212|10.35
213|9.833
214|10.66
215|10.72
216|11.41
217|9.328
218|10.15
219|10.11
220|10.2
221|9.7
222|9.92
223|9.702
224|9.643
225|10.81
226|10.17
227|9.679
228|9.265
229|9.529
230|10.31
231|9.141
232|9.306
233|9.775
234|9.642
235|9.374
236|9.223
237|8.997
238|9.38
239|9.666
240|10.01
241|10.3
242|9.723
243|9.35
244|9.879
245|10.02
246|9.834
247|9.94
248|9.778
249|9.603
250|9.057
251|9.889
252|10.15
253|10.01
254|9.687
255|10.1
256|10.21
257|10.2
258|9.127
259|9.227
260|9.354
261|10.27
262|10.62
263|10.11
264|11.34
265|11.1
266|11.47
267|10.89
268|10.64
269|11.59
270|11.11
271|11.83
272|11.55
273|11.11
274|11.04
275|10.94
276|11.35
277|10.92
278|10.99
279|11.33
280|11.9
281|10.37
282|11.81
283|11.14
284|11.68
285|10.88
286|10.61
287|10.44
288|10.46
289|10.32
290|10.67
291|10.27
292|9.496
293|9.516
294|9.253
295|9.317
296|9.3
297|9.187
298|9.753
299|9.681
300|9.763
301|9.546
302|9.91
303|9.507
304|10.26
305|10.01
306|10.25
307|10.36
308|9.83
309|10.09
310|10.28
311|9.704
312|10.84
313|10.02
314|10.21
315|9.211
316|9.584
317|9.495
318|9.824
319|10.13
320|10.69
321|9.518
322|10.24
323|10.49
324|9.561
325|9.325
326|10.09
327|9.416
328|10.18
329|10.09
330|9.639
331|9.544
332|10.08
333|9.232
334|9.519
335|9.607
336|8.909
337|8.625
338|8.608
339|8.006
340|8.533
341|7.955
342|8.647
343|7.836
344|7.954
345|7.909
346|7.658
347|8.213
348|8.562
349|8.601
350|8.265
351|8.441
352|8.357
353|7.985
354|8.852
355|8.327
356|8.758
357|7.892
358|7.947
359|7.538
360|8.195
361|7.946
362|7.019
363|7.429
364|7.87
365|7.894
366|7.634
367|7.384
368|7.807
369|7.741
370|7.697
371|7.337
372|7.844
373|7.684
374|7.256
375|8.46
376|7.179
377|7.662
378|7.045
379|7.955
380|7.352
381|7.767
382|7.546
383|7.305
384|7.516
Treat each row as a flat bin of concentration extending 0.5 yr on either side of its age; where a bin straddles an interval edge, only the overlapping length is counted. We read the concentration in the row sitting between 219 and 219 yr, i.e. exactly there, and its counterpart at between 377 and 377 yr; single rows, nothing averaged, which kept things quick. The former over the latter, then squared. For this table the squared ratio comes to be 1.7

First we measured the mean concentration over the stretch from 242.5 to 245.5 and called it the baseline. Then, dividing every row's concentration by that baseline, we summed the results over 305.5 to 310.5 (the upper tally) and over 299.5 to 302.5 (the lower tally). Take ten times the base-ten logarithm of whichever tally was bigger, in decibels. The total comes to 7.2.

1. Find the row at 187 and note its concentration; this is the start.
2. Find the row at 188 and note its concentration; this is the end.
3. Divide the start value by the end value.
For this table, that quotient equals 0.98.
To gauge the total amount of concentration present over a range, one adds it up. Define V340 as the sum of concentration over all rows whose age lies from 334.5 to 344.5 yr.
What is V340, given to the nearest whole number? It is 85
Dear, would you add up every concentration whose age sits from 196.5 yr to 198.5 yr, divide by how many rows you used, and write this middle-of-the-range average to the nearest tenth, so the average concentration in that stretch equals 9.9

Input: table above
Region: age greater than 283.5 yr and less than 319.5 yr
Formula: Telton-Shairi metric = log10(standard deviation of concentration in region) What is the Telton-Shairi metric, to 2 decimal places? -0.26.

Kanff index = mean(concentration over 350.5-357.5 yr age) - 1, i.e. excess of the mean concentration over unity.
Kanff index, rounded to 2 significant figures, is 7.4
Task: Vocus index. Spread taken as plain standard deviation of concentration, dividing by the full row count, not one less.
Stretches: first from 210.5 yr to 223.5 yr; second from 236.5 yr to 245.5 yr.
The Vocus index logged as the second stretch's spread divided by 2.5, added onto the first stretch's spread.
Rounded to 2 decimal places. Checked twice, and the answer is 0.68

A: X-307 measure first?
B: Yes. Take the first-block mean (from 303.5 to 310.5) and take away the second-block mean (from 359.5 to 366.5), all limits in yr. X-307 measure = 2.4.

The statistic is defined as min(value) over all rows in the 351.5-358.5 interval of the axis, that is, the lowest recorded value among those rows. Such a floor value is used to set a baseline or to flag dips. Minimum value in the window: 7.892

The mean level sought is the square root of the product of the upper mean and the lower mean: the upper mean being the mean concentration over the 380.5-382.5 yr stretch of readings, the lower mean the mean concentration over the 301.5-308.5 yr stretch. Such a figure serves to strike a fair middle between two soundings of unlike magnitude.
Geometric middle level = 8.8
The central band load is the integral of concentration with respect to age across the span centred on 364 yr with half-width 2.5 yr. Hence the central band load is 38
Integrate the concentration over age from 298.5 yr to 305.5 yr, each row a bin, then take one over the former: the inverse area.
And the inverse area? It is 0.0146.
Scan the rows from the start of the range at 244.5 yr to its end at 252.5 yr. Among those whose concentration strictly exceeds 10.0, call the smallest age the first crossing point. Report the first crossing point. 245 yr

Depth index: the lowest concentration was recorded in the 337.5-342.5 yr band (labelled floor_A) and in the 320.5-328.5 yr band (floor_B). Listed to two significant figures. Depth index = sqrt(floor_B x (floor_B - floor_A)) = 3.6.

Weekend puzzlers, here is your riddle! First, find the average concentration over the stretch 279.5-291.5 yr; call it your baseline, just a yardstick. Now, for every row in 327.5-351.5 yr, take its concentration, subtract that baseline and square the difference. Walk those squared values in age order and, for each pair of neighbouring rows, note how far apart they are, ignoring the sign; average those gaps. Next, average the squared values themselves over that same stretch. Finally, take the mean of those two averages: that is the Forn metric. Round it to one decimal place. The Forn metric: 3.3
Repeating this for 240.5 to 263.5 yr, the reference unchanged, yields 1.0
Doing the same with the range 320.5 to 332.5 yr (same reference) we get 1.1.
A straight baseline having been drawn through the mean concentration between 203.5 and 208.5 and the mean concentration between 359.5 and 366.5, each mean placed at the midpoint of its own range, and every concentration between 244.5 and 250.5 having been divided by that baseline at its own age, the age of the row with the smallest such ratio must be 250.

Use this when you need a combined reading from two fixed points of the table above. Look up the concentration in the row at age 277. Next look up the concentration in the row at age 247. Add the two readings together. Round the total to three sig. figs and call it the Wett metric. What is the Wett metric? 20.9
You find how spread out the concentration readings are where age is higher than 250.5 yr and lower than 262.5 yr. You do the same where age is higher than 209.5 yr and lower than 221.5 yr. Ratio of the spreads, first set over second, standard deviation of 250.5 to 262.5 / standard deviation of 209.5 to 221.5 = 0.839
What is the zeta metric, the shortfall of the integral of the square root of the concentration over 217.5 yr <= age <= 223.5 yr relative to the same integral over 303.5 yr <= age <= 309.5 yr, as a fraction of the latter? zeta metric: 0.0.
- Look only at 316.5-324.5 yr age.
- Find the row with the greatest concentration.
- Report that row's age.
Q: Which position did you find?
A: 320 yr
